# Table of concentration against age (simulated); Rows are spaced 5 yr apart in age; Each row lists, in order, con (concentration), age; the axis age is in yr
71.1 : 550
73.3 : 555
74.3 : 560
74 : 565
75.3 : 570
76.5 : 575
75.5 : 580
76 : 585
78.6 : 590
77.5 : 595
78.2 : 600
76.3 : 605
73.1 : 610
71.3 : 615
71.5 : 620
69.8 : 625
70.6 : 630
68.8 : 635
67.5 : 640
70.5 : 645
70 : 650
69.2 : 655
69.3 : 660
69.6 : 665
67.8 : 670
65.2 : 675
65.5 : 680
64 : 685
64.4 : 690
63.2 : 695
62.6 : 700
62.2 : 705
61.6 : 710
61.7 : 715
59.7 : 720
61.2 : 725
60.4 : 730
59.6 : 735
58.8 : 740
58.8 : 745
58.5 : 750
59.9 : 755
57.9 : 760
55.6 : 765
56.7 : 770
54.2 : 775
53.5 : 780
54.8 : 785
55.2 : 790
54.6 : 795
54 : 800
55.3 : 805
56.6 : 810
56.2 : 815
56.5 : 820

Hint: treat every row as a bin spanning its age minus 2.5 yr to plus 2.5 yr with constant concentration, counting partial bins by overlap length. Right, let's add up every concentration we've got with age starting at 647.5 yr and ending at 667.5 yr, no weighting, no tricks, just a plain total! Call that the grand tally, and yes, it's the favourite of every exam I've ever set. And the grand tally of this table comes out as 278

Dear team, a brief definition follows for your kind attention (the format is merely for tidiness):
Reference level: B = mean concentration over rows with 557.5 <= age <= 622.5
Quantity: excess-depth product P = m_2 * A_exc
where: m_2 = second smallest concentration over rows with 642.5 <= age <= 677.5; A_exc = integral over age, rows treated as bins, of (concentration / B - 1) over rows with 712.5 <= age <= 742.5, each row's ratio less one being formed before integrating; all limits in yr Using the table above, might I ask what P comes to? -406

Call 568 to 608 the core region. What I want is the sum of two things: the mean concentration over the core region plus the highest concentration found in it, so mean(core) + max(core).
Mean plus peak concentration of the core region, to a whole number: 155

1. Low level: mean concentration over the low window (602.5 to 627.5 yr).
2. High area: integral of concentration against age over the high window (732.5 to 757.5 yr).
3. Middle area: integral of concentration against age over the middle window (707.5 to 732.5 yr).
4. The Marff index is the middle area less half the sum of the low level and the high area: 748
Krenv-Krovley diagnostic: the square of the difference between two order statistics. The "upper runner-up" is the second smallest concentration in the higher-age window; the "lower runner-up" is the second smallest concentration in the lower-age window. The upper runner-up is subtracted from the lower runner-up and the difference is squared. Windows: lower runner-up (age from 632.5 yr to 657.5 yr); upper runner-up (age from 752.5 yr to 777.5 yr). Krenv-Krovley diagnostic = 174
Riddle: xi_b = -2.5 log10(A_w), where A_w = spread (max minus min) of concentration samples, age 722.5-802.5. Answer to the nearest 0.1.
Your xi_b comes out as -2.2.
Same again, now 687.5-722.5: -1.7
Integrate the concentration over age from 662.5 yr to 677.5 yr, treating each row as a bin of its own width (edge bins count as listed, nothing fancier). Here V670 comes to 1013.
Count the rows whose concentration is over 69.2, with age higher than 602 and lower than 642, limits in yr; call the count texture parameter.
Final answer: 6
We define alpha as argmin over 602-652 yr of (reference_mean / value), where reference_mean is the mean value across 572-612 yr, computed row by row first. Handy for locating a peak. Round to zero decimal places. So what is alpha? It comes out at 605 yr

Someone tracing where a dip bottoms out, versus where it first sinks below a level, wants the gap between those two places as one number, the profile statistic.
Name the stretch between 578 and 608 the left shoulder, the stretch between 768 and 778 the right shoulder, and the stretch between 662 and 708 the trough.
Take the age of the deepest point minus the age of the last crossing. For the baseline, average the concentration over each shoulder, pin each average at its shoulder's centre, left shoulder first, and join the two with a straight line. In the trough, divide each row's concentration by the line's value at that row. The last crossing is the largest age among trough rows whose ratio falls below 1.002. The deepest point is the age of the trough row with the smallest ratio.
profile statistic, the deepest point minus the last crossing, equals -20 yr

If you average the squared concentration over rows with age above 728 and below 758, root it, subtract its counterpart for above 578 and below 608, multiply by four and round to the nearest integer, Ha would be -71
